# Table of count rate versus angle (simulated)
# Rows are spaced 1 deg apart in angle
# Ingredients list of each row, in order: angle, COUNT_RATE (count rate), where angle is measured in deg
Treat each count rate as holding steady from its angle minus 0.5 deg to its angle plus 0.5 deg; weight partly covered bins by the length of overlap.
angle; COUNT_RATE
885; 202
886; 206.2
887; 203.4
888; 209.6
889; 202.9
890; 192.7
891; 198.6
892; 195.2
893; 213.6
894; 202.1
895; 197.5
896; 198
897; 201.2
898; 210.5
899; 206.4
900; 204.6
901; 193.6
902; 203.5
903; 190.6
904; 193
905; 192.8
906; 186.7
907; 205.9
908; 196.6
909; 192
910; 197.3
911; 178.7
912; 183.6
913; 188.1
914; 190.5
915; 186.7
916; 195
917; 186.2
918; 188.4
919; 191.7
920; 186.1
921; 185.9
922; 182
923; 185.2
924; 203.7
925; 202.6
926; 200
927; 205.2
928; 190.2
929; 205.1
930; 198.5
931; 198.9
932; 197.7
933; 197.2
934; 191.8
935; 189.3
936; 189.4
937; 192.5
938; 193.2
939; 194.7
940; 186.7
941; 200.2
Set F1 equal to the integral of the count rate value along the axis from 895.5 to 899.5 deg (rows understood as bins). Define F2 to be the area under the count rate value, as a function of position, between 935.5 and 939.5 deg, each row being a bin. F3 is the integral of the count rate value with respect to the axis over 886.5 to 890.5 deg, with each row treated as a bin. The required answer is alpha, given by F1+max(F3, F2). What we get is 1625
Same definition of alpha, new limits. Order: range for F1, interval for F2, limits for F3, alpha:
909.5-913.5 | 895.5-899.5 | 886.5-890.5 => 1564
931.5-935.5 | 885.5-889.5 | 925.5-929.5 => 1598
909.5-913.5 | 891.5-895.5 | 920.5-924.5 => 1556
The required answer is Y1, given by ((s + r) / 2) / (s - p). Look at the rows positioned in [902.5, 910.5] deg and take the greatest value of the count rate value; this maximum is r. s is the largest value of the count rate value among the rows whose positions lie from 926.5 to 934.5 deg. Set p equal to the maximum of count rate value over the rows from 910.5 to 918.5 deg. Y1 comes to 20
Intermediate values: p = 195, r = 205.9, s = 205.2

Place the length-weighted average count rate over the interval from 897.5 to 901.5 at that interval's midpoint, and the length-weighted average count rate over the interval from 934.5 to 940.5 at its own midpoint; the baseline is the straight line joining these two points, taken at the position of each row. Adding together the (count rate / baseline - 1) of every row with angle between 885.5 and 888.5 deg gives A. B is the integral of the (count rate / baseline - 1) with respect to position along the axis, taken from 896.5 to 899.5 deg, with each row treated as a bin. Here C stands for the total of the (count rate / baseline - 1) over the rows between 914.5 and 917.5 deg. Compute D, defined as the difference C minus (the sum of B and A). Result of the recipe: -0.14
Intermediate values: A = -0.02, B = 0.03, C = -0.13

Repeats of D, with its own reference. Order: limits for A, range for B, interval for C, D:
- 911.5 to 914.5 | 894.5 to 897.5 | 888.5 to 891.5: 0.14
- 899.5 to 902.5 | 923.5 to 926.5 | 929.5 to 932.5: 0.01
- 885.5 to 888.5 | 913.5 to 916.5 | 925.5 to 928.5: 0.20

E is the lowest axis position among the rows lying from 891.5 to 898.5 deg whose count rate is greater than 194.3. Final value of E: 892 deg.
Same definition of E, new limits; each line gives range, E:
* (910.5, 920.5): 916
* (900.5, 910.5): 902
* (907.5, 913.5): 908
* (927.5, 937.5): 929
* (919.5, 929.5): 924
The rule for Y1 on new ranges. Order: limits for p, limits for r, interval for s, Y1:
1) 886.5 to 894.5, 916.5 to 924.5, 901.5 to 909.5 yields -27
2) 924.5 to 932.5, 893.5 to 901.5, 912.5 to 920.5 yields -20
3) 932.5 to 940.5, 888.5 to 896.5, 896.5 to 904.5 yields 16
